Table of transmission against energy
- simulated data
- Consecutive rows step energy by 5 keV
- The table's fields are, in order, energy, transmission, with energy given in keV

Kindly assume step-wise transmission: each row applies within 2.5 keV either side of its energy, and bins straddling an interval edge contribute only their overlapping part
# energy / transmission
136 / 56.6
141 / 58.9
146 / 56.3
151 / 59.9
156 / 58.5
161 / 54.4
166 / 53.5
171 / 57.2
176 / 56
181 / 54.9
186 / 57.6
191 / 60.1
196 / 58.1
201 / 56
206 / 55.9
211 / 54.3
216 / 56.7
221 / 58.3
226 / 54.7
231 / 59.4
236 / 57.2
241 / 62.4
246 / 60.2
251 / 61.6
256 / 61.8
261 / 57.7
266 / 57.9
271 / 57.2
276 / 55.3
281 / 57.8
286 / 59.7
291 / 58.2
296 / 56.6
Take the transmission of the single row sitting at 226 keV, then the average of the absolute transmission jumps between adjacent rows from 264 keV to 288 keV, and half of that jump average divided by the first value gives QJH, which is 0.0160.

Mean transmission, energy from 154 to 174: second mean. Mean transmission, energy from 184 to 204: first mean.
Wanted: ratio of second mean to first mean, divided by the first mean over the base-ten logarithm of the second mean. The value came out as 0.0291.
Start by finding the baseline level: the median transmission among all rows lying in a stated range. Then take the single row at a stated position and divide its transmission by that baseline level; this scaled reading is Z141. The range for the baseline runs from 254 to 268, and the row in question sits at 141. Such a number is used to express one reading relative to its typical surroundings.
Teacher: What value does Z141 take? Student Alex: 1.02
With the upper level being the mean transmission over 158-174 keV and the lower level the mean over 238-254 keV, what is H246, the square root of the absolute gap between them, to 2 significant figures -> 2.5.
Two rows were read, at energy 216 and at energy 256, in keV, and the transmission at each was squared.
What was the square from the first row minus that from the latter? -604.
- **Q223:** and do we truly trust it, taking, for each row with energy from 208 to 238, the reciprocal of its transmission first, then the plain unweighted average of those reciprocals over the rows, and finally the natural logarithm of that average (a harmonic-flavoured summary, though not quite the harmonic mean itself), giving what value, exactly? -4.038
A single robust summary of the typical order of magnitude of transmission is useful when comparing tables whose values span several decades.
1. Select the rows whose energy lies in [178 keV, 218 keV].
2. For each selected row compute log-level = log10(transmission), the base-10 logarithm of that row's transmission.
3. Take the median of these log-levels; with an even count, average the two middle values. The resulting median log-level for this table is 1.75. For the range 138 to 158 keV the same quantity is 1.77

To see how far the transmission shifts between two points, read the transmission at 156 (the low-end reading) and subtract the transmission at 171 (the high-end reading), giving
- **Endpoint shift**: 1.3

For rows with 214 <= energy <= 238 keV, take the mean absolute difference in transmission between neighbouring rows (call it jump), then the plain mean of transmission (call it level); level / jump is 19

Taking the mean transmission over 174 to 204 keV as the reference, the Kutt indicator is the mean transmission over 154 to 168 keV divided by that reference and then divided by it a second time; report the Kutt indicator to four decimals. 0.0170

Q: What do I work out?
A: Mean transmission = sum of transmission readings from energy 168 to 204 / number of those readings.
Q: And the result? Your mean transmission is 57.1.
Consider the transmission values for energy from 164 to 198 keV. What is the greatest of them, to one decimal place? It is 60.1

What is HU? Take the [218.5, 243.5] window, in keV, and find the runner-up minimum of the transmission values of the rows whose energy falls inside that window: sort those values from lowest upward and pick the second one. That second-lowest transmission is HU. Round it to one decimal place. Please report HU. 57.2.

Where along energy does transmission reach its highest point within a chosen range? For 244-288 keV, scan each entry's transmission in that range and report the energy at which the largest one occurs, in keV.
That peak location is 256 keV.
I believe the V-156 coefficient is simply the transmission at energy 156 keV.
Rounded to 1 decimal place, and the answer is 58.5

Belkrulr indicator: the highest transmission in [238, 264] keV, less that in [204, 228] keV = 4.1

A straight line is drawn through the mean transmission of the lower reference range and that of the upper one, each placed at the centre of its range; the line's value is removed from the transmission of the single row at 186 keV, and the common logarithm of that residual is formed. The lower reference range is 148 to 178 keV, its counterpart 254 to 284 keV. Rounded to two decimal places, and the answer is -0.14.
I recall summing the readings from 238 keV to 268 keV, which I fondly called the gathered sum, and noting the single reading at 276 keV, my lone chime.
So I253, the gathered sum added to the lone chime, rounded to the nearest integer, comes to 417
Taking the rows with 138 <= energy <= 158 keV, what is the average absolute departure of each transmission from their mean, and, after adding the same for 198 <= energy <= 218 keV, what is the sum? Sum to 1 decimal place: 1.8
